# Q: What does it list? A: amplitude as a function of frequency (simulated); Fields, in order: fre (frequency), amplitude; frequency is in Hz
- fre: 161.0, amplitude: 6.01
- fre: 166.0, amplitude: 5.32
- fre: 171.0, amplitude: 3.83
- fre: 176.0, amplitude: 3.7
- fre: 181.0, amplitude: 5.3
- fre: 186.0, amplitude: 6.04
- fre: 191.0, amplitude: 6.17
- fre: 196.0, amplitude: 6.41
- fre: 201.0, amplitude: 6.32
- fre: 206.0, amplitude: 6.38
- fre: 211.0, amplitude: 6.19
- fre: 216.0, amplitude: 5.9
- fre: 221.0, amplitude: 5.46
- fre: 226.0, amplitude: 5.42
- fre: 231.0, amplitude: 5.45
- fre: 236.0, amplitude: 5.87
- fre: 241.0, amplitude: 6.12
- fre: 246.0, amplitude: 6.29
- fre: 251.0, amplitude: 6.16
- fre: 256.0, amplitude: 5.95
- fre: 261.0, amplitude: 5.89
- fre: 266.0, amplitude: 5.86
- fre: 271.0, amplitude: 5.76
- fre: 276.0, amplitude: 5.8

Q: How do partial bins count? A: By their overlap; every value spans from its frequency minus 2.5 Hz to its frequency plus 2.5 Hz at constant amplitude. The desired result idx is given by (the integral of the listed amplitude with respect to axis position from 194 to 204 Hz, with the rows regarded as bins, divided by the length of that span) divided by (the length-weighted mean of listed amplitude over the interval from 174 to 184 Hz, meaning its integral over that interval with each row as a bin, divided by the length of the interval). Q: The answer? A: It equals 1.38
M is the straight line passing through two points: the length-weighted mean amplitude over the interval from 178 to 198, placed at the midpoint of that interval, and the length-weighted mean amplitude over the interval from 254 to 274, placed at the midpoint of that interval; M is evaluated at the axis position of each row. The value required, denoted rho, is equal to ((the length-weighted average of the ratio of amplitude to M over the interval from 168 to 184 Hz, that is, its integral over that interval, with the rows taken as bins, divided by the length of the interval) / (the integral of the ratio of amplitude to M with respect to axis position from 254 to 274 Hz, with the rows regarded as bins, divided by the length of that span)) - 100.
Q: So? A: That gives -99.3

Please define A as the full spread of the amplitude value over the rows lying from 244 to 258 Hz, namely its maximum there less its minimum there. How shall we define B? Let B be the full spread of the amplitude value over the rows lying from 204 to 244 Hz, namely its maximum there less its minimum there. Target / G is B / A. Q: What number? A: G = 2.8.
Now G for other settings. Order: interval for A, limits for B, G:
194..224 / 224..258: 0.9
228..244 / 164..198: 4.0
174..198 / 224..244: 0.3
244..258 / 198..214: 0.6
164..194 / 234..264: 0.2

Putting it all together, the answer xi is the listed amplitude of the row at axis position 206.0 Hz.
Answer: 6.38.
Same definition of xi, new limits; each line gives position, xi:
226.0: 5.42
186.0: 6.04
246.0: 6.29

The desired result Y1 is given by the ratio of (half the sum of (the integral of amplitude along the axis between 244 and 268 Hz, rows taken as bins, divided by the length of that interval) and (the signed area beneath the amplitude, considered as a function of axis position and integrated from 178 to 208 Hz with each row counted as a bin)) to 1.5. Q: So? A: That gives 63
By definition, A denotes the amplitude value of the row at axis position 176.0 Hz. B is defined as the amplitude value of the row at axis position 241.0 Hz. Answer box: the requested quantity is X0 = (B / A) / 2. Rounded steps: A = 3.7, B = 6.12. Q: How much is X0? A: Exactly 0.827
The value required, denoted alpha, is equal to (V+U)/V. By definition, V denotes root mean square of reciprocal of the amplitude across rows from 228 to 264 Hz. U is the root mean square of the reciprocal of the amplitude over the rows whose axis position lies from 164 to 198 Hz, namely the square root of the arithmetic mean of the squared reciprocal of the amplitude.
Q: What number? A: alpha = 2.21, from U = 0.204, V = 0.168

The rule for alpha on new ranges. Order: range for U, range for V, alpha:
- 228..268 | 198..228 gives 2.00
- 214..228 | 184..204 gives 2.12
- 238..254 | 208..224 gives 1.94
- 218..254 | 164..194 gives 1.82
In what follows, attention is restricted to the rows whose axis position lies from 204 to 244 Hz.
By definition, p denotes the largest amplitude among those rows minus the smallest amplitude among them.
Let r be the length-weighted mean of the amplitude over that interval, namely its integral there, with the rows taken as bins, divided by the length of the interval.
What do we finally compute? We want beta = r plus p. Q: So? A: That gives 6.81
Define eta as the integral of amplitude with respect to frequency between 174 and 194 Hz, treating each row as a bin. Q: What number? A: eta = 107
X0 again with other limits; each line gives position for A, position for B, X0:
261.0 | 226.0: 0.460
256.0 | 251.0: 0.518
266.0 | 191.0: 0.526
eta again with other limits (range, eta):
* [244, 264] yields 121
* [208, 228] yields 115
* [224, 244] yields 115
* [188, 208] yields 126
